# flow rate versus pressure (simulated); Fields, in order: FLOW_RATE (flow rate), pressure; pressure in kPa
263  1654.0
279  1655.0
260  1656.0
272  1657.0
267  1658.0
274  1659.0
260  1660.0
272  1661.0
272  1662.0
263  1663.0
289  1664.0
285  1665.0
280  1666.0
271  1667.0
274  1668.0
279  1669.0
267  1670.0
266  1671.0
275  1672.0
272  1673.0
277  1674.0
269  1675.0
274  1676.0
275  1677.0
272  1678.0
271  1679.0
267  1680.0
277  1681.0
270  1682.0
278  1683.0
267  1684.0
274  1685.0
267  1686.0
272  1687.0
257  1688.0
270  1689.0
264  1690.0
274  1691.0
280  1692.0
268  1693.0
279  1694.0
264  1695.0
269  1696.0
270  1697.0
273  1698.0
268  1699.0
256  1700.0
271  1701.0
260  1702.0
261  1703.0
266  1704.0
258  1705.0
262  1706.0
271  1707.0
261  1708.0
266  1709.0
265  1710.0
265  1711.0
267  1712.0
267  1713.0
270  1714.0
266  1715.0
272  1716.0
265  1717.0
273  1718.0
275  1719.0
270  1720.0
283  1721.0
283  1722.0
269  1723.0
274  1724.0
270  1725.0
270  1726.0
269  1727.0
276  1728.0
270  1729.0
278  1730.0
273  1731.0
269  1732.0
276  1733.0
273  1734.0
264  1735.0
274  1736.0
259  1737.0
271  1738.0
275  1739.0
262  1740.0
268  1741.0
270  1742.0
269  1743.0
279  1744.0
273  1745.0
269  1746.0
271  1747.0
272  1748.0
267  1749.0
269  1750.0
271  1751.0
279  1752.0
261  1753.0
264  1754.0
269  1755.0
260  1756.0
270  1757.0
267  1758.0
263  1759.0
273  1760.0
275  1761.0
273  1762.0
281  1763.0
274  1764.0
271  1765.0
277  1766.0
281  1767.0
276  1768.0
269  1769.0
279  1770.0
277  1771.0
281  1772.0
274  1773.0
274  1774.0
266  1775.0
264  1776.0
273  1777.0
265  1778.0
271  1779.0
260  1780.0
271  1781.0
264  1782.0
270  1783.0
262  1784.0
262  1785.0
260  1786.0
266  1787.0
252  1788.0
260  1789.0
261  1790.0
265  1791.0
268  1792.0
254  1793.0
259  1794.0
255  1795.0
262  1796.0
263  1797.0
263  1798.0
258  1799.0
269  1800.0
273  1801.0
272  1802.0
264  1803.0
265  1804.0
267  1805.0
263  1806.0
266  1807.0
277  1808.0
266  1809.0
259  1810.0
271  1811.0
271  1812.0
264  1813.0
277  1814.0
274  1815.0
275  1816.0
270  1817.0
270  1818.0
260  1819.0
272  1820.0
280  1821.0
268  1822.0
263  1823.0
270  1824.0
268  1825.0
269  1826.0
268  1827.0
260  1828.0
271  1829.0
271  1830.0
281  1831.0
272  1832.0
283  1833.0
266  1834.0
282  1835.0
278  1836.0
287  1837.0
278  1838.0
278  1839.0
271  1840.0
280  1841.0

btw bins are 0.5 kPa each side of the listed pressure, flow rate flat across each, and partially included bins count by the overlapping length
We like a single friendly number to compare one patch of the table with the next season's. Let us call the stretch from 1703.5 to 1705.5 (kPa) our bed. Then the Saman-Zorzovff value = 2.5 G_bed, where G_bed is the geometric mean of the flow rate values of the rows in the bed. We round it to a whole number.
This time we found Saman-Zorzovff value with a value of 655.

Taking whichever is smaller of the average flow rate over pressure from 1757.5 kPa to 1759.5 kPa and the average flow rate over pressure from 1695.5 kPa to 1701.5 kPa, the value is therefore 265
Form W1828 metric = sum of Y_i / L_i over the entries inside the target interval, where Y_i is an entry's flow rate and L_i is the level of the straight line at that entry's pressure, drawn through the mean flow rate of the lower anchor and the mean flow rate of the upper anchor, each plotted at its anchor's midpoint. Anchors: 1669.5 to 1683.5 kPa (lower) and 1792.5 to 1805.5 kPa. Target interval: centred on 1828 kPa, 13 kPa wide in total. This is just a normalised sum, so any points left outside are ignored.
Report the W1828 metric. 13.4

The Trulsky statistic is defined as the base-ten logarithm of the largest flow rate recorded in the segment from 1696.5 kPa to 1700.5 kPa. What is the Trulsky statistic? 2.436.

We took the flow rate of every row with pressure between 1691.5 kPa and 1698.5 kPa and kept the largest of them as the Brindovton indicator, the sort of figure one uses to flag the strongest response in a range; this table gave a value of 280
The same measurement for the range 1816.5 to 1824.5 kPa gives 280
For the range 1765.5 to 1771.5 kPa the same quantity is 281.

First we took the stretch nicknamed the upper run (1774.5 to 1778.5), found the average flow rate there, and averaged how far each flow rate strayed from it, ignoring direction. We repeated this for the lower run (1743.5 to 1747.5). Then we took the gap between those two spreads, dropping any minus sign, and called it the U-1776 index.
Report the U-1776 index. 0.0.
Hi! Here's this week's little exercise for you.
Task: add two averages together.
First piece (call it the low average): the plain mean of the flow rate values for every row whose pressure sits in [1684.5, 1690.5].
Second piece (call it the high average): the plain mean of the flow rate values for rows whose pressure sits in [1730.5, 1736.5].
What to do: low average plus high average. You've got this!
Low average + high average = 539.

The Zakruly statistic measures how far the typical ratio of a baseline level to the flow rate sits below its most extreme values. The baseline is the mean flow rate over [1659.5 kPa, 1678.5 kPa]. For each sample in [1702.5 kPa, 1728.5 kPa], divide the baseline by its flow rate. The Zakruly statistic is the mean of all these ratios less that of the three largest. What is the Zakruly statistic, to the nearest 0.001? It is -0.035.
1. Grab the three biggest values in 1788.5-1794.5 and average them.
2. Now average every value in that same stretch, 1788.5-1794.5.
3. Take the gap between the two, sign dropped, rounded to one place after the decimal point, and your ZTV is 3.5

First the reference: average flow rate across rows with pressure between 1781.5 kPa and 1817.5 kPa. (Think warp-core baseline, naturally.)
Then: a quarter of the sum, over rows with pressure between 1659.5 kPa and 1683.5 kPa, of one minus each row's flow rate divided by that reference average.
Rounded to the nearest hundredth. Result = -0.18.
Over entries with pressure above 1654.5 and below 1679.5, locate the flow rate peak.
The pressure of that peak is 1664.0 kPa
